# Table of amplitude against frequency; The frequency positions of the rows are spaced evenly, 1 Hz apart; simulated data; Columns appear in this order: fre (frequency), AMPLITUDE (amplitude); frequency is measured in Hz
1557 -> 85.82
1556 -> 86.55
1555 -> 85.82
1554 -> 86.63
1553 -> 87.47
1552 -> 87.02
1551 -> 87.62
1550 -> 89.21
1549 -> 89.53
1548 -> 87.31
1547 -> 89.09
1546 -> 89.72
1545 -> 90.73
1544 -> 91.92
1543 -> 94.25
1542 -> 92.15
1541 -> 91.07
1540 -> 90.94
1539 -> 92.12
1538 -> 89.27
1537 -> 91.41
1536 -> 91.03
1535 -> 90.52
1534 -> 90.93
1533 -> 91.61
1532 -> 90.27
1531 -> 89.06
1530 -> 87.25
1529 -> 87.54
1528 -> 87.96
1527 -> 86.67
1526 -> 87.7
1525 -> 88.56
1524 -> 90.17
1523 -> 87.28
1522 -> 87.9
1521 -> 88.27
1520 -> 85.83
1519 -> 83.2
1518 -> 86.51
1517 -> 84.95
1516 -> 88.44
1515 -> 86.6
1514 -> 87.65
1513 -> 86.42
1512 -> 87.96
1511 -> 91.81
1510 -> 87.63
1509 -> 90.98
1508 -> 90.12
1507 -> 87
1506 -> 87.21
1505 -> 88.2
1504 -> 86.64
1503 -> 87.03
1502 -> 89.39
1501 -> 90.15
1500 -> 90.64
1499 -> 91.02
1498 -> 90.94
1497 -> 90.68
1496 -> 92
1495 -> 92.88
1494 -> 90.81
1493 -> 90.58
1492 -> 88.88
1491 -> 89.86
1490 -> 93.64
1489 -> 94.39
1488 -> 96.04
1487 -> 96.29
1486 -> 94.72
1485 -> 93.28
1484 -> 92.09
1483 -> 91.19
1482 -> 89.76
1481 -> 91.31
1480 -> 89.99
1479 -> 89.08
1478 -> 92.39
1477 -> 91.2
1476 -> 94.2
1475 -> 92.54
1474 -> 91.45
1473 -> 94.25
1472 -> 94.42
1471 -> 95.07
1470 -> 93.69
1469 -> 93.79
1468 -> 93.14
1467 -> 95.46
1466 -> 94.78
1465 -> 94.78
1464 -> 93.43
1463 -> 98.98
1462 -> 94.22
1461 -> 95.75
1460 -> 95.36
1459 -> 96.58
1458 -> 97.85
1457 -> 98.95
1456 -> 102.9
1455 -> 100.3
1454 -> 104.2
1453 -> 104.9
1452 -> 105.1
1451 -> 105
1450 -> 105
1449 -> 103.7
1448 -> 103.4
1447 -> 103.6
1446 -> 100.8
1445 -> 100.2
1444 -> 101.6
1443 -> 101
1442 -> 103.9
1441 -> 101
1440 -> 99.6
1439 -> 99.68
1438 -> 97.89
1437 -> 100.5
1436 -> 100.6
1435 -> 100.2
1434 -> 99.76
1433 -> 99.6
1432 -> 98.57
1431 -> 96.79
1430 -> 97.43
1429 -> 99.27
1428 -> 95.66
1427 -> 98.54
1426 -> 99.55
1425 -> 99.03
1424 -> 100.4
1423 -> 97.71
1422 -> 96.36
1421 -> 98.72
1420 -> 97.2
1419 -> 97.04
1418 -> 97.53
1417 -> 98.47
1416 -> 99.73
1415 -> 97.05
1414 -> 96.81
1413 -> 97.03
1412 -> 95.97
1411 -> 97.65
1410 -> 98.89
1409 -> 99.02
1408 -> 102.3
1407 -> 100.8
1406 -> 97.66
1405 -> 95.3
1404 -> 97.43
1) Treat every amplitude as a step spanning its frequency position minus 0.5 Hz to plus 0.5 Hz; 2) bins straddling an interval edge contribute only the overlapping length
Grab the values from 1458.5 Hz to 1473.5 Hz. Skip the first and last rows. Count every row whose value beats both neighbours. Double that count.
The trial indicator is 10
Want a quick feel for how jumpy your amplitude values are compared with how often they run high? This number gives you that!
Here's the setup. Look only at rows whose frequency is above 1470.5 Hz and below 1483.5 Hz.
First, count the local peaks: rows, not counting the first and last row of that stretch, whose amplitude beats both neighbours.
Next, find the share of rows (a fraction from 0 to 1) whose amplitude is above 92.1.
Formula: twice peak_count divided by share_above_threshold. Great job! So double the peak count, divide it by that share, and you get 13.0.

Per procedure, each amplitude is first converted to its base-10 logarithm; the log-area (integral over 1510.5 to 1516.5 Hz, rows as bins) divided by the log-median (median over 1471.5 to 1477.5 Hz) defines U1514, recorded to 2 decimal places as 5.92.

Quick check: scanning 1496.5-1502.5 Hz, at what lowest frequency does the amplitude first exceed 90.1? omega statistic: 1497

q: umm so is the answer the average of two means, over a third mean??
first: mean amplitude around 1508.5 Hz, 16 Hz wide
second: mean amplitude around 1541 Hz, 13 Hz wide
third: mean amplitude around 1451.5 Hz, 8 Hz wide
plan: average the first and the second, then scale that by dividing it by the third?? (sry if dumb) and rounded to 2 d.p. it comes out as 0.86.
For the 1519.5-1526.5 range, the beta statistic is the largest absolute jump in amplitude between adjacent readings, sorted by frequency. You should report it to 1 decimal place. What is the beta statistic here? 2.9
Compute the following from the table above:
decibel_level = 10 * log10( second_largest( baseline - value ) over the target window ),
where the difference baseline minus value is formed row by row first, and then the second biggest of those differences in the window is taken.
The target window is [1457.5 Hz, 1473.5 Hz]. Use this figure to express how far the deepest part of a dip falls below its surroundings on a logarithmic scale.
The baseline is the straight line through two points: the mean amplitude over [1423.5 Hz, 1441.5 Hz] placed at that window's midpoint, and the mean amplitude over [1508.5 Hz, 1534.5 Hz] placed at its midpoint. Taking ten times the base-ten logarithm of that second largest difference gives 1.9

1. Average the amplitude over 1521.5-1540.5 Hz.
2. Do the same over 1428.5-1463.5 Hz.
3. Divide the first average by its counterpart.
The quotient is 0.890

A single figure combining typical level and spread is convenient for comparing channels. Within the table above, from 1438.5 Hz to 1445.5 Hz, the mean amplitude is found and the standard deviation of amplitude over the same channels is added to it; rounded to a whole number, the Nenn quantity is 102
